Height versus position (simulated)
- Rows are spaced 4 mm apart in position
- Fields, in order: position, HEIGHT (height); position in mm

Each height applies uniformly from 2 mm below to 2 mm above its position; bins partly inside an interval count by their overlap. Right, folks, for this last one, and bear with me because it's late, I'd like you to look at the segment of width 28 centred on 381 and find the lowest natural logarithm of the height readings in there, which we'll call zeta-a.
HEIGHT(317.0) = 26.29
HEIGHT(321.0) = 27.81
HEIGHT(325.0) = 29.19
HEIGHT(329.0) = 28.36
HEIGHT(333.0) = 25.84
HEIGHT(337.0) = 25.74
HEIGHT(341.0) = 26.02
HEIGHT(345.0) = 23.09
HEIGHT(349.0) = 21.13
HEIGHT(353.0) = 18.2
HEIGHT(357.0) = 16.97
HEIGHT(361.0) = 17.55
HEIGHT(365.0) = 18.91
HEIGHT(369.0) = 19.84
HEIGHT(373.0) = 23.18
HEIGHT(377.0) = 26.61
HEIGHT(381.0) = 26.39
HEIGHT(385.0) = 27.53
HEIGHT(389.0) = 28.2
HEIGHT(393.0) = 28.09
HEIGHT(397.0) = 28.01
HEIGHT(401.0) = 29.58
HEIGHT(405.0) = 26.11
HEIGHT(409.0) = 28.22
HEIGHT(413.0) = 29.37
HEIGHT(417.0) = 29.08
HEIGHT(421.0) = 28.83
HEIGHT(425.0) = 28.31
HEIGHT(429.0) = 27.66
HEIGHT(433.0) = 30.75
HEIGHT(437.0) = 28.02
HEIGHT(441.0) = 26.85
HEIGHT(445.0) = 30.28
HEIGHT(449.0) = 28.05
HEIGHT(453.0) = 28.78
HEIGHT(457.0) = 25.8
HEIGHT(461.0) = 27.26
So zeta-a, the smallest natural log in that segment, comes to 3.0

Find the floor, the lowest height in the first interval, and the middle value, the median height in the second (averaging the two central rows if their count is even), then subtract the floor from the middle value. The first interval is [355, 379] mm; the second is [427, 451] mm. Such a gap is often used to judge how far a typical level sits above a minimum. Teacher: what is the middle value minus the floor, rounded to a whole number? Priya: 11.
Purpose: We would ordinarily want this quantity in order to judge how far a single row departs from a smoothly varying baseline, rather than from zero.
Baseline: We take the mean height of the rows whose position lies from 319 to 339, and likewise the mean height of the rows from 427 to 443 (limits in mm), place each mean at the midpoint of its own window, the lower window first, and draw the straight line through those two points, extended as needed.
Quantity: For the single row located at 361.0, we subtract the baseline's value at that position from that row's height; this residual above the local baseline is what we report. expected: -10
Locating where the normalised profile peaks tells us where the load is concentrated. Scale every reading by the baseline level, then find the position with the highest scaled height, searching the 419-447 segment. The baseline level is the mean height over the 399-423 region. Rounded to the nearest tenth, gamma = 433.0 mm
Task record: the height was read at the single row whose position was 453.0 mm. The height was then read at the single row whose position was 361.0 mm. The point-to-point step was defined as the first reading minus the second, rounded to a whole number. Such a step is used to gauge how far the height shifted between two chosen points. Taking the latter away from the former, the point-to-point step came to 11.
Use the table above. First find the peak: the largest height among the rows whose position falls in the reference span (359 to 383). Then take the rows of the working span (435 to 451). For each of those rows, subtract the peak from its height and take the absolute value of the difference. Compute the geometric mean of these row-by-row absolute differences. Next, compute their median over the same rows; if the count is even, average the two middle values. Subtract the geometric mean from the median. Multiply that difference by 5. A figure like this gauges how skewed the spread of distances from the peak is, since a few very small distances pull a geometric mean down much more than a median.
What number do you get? 1.3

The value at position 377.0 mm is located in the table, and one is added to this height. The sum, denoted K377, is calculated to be 28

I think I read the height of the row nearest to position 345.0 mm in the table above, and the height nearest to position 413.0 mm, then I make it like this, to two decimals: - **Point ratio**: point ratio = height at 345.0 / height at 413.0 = 0.79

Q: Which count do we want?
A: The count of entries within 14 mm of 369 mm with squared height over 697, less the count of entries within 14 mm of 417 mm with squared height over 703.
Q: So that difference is -5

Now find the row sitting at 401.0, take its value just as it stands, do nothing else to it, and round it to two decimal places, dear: 29.58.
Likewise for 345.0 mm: 23.09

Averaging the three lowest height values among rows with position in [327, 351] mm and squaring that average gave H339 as 544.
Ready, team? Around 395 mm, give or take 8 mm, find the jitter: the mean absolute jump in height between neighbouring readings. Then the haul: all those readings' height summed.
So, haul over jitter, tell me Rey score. 194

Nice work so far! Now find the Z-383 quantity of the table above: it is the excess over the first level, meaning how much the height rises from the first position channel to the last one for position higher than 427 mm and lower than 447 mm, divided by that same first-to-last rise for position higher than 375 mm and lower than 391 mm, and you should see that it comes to 1.6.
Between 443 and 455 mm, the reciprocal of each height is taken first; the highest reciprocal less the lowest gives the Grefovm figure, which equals 0.003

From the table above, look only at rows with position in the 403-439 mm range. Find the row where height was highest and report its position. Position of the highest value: 433.0 mm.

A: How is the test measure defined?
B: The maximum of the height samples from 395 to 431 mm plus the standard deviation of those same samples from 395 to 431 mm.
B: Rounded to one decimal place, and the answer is 30.6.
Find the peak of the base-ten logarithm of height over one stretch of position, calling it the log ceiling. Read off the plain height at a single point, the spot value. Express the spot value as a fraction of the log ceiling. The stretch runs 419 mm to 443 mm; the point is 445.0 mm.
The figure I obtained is 20.4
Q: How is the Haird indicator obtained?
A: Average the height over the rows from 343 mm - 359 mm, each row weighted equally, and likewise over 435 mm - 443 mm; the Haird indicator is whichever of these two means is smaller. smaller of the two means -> 20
